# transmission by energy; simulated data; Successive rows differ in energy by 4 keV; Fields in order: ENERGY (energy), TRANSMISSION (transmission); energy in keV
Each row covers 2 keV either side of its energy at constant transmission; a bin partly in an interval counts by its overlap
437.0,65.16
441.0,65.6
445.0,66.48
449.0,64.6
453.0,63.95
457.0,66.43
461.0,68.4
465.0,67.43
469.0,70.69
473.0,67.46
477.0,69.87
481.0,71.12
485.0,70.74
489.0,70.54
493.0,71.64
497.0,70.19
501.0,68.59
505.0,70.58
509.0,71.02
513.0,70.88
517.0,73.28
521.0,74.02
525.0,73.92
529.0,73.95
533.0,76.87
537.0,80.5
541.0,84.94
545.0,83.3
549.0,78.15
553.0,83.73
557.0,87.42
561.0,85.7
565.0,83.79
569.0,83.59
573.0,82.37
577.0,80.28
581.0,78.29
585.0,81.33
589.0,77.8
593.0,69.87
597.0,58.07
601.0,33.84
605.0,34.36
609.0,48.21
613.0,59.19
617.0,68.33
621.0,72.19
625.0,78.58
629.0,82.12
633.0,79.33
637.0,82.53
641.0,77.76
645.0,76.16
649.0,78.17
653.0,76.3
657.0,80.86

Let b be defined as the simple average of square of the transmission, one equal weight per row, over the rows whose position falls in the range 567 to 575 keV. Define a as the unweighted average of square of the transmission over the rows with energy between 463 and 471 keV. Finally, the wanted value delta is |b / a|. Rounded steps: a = 4772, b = 6886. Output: 1.44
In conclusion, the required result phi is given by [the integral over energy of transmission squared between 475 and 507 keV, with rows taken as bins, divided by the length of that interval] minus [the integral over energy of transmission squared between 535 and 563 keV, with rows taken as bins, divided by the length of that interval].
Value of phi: -2005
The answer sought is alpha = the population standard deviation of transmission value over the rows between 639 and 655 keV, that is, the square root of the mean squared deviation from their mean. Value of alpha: 0.9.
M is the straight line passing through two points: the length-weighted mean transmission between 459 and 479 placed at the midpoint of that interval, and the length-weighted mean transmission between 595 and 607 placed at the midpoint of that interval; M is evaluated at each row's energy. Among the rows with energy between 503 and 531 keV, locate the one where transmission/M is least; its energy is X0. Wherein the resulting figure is 505.0 keV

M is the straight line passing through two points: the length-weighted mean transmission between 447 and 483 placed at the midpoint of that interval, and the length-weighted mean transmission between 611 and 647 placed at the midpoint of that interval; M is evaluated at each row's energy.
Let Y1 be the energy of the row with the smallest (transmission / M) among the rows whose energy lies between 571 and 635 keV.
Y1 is 601.0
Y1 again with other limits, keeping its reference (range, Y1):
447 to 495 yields 453.0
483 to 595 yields 593.0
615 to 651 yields 617.0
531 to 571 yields 533.0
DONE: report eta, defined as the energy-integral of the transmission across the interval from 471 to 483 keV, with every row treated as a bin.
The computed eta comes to 834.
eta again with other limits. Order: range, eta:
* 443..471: 1872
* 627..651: 1904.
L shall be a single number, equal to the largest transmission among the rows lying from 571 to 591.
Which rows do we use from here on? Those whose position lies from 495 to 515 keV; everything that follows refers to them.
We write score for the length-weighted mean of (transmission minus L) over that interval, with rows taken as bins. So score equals -12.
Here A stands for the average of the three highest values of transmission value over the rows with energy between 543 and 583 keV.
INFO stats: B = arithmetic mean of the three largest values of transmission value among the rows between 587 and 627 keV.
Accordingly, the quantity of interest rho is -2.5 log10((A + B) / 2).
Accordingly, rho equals -4.770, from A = 85.6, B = 76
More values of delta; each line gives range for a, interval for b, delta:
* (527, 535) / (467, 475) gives 0.84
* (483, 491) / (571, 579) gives 1.33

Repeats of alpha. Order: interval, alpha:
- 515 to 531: 0.3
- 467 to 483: 1.4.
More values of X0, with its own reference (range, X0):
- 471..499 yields 473.0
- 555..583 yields 581.0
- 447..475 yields 449.0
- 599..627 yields 601.0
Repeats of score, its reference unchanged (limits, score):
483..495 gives -11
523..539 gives -6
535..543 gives 0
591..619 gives -29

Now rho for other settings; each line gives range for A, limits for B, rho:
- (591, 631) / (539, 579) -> -4.782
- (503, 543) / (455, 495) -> -4.702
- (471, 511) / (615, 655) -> -4.706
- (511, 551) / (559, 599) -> -4.806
